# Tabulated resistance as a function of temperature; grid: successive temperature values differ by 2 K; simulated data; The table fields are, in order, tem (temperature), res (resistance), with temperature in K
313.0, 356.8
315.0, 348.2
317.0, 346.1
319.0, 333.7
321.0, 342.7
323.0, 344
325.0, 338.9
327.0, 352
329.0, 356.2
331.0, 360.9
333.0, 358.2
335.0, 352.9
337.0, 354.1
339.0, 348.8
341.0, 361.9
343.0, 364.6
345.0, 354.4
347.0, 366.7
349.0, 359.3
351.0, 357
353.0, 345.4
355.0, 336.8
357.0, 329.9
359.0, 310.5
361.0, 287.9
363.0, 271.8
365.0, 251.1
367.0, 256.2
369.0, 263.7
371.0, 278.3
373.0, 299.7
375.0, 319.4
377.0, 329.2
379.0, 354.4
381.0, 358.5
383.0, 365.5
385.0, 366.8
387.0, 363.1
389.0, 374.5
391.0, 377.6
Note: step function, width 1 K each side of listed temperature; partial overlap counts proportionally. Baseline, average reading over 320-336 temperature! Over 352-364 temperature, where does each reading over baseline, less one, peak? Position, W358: 353.0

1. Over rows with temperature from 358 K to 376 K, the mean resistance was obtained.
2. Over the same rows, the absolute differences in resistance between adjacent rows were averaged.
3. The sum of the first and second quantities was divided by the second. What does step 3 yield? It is 19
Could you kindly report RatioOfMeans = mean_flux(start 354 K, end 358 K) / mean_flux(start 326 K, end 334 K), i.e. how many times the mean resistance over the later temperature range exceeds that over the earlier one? 0.93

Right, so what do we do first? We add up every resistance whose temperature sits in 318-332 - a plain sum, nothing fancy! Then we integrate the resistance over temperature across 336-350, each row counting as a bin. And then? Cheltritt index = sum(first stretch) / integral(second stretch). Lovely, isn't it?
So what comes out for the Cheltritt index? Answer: 0.48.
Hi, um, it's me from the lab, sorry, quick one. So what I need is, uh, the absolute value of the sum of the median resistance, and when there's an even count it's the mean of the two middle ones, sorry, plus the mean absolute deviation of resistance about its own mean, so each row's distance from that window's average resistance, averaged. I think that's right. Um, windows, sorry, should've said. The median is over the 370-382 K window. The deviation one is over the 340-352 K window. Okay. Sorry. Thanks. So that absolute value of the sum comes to 328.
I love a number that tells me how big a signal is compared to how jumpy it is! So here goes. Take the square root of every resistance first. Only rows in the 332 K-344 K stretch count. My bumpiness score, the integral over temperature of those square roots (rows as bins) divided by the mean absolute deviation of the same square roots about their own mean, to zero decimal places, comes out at 1778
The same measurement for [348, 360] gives 577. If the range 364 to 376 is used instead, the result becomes 318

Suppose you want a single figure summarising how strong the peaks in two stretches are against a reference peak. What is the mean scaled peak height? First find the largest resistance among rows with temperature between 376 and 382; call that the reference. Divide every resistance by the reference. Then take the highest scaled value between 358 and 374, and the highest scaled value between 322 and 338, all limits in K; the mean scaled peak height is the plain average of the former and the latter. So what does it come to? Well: 0.94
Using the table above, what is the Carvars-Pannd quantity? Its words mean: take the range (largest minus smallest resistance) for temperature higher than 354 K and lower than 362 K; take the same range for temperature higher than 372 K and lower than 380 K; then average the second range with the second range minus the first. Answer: 30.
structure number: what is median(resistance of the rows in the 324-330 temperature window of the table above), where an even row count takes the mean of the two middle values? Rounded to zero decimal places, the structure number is 352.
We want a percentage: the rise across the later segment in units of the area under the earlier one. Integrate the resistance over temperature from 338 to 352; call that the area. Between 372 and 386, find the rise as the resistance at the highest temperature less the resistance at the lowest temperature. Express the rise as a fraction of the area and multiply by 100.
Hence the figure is 1.3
